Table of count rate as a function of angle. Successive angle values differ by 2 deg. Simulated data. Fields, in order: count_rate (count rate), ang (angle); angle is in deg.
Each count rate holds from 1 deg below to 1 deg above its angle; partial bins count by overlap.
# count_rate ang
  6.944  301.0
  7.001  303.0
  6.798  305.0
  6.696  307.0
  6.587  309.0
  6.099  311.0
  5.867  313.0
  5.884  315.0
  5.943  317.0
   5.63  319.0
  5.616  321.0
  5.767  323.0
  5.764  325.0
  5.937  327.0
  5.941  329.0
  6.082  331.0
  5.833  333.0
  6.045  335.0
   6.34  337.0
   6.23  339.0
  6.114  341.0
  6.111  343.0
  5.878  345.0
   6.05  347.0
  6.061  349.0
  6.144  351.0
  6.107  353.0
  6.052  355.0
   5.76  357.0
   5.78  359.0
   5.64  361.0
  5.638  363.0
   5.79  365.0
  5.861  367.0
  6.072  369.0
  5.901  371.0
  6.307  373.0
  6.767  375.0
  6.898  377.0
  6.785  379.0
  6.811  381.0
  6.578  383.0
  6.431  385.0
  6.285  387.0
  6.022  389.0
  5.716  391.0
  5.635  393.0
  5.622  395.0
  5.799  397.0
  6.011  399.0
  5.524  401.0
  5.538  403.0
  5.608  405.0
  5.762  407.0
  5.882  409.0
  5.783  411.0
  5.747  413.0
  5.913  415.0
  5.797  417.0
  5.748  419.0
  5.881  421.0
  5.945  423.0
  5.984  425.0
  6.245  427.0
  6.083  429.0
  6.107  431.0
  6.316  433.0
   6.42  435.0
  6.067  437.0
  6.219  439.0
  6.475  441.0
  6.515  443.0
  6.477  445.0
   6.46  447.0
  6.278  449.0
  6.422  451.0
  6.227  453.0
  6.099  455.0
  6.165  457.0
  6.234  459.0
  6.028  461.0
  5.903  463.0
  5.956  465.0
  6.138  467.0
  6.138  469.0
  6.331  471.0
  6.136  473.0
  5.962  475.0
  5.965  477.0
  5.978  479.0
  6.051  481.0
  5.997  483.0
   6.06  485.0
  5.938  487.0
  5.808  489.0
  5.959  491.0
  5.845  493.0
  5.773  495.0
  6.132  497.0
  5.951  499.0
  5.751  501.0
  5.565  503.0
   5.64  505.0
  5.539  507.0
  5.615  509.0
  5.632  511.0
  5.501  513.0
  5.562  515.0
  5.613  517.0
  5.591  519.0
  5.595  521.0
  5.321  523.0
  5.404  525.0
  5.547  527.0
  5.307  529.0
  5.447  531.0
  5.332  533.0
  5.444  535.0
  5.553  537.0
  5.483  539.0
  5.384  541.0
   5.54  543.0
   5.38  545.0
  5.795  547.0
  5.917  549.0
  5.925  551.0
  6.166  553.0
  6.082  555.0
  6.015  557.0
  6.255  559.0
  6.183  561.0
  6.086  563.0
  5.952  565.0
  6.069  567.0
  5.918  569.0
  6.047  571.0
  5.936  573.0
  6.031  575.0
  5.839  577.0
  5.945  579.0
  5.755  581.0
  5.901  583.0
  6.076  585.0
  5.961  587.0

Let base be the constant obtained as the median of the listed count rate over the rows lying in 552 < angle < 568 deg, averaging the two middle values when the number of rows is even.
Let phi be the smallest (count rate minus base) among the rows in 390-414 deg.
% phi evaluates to -0.56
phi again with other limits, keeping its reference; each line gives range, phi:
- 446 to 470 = -0.18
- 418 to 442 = -0.34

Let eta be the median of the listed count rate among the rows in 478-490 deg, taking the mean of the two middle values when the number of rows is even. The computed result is 5.99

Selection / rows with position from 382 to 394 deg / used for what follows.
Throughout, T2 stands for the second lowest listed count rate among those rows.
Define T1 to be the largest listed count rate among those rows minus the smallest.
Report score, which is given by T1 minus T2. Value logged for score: -4.8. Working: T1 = 0.94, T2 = 5.716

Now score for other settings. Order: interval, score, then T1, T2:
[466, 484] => -5.6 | 0.37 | 5.965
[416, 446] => -5.0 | 0.77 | 5.797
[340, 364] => -5.1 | 0.51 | 5.64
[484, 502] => -5.4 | 0.38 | 5.773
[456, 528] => -4.4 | 1.01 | 5.404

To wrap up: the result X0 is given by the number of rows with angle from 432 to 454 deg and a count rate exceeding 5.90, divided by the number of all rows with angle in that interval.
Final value 1.00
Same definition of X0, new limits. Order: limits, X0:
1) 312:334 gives 0.36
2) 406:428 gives 0.36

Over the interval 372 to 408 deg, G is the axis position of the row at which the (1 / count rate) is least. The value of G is 377.0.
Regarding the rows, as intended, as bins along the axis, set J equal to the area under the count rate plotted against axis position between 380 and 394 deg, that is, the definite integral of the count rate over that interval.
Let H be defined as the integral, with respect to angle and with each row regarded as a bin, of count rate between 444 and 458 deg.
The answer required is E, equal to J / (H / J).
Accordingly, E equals 85.7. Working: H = 88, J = 87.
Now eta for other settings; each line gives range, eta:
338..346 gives 6.11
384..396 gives 5.87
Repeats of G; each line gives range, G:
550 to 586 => 559.0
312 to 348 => 337.0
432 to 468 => 443.0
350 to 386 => 377.0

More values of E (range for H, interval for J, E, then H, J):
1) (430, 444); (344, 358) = 80.2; 88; 84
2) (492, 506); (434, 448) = 98.0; 81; 89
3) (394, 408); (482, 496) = 85.9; 80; 83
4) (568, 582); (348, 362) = 83.2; 83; 83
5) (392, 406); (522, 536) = 71.9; 79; 76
